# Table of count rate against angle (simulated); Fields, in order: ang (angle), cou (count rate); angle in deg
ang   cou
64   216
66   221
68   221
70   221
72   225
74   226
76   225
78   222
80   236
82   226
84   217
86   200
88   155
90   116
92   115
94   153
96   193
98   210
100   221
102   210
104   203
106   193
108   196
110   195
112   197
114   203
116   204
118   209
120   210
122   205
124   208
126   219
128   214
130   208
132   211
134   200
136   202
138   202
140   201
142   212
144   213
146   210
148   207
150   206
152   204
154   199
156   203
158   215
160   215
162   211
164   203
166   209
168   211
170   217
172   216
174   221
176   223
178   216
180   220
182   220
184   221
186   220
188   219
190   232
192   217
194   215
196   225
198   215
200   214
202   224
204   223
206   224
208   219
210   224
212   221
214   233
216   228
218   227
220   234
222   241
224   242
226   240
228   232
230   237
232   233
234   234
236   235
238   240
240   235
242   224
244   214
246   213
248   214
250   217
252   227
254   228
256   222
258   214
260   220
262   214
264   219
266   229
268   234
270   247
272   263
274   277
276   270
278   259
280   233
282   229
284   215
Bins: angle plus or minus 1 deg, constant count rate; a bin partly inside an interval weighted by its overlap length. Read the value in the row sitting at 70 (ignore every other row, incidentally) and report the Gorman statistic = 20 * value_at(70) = 4420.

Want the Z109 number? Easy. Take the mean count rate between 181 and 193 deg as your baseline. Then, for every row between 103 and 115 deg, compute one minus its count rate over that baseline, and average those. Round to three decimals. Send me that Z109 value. 0.107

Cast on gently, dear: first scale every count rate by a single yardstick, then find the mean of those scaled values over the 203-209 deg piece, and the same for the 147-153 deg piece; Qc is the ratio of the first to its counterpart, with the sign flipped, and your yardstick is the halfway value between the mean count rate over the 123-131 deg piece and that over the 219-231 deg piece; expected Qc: -1.08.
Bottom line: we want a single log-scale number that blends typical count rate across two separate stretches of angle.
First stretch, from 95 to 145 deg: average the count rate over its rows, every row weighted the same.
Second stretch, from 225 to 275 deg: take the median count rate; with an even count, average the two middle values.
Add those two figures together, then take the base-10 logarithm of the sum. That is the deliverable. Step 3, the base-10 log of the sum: 2.64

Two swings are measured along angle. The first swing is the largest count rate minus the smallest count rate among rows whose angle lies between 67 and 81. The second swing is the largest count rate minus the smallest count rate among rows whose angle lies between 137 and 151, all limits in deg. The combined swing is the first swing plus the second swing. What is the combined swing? 27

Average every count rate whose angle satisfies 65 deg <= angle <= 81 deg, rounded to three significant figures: 225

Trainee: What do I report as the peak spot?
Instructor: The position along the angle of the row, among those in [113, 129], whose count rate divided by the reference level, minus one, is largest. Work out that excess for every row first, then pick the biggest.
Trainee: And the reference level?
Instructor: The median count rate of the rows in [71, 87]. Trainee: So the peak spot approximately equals 126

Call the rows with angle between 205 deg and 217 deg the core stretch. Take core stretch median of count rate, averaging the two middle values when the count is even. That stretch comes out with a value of 224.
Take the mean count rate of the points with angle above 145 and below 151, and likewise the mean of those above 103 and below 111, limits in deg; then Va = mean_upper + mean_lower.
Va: 404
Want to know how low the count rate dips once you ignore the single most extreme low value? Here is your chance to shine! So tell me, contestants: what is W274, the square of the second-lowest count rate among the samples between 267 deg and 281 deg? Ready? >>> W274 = 54756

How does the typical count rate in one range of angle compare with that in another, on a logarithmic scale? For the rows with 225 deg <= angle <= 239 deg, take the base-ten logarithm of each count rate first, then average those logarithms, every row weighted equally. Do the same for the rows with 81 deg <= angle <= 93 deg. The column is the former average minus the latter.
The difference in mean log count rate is 0.155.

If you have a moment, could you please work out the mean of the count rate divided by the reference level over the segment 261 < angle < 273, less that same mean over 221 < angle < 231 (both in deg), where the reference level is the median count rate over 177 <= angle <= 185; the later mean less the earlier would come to -0.018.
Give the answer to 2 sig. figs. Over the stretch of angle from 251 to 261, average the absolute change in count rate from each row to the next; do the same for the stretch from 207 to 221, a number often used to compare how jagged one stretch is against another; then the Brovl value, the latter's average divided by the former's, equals 1.0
